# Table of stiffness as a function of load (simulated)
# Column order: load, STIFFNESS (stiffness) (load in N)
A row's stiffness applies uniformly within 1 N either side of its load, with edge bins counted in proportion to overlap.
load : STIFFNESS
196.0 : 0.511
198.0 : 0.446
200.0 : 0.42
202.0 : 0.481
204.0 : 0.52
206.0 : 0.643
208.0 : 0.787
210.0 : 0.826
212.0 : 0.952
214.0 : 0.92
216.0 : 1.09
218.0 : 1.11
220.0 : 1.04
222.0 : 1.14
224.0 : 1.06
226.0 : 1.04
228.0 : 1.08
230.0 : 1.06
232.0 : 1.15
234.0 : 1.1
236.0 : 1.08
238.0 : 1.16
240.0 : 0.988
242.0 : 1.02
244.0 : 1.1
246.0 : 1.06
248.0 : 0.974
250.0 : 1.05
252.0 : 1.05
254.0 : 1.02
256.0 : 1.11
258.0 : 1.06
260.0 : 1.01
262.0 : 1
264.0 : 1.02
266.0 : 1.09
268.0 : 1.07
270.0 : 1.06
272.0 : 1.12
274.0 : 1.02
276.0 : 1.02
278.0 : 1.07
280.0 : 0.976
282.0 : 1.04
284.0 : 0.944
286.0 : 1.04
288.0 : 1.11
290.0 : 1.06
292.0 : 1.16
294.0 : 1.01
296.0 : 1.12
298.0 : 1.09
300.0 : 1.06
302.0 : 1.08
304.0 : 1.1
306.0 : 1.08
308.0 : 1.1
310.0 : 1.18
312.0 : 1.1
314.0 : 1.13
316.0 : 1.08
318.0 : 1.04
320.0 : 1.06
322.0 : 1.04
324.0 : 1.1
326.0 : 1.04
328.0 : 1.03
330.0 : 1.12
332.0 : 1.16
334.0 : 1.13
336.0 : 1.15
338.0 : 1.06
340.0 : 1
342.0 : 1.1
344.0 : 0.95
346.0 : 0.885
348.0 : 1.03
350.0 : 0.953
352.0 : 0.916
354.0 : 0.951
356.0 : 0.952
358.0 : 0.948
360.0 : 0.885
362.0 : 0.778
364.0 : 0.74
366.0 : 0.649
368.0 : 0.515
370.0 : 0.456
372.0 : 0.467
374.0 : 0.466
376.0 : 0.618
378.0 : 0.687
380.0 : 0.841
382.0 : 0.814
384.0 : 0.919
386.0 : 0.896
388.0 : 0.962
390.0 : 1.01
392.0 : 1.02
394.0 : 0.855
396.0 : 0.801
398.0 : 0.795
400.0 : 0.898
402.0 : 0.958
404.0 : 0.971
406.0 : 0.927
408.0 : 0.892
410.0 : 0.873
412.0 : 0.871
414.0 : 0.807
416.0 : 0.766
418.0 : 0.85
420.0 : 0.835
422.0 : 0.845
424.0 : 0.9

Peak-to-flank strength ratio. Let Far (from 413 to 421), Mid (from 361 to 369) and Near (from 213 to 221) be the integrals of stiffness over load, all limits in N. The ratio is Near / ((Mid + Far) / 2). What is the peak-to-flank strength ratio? 1.40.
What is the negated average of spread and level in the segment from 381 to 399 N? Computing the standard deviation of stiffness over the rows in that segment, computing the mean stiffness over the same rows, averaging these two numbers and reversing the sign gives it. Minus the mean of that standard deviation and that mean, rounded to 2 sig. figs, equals -0.49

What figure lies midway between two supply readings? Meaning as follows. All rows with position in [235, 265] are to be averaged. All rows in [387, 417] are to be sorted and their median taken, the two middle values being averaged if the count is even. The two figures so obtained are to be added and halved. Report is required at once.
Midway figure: 0.97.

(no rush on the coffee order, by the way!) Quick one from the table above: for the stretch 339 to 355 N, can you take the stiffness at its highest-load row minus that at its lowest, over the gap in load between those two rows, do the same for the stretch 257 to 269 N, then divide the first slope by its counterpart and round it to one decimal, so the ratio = -3.5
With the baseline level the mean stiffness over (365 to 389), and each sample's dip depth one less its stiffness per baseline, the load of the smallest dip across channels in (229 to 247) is 238.0 N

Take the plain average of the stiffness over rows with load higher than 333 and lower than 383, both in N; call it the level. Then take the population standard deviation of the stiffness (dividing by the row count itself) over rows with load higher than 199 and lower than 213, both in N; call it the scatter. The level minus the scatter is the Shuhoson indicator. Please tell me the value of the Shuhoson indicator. 0.65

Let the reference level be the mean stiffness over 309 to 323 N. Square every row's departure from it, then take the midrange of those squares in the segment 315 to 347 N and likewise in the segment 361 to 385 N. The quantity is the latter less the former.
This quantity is 0.19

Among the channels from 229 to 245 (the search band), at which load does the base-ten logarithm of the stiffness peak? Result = 238.0 N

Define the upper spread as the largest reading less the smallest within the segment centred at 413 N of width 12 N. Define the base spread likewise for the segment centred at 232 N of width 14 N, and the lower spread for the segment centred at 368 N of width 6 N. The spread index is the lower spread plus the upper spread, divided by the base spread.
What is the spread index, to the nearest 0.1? 2.7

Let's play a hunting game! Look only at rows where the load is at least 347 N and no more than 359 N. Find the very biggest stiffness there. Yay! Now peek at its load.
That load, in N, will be 348.0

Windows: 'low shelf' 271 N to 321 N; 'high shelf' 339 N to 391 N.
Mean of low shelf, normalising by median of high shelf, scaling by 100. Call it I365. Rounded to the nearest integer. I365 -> 120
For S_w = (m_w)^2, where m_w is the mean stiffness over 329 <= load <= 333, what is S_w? 1.30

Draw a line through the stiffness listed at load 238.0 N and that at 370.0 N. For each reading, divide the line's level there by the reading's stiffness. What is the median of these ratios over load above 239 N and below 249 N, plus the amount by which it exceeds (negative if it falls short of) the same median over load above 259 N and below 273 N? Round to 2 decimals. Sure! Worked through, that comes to 1.30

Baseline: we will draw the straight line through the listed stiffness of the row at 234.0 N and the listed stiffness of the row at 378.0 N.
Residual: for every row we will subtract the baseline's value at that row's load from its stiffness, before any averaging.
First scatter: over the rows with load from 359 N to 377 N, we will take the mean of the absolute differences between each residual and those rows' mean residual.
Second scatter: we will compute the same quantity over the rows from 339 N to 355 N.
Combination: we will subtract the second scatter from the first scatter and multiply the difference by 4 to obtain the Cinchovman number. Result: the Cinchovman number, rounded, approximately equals 0.30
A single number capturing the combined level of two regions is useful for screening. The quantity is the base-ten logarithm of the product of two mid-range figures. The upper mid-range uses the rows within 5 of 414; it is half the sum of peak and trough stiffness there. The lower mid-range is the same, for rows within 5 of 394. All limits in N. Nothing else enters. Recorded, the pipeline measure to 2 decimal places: -0.13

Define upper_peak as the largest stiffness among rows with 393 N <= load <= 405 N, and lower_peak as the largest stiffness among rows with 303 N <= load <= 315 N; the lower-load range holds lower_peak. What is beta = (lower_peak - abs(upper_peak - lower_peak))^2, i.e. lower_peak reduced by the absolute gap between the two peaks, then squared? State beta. 0.94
